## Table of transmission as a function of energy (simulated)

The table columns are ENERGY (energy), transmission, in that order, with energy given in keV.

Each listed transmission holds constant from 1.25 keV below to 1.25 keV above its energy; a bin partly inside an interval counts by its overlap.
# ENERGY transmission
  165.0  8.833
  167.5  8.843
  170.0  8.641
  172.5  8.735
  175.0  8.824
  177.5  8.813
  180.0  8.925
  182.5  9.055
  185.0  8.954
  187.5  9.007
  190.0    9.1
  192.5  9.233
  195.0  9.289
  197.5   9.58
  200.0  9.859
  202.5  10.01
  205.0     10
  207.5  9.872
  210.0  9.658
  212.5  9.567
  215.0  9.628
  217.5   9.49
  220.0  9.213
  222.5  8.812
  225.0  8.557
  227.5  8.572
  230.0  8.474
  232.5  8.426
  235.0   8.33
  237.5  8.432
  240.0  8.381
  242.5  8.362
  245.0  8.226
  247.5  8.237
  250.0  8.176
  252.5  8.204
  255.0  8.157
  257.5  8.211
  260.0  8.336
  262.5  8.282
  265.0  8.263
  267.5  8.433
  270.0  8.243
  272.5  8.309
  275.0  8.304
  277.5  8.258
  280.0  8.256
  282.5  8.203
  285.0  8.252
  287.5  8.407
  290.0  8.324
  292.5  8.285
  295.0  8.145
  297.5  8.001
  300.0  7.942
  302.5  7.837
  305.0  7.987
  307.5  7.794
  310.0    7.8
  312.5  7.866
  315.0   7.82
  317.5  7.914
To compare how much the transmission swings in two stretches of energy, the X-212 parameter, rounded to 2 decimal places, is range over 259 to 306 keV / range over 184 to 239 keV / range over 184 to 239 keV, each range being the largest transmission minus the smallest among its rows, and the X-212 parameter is 0.21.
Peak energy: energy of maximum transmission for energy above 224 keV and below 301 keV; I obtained 227.5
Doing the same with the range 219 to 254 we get 220.0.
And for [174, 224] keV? 202.5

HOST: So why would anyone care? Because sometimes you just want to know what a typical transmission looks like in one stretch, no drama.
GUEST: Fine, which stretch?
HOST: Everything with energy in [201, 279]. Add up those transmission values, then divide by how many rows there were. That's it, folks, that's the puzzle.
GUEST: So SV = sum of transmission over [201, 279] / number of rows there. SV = 8.69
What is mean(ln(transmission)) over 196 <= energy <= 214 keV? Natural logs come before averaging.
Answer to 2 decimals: 2.28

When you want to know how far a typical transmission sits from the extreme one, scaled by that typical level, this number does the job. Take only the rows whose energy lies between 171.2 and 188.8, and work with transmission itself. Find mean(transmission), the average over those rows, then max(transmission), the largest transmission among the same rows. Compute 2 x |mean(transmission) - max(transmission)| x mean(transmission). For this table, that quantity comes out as 2.73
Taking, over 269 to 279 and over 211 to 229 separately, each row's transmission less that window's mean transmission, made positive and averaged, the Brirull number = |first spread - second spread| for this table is 0.38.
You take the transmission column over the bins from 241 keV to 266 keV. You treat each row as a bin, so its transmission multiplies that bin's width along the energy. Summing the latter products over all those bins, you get 206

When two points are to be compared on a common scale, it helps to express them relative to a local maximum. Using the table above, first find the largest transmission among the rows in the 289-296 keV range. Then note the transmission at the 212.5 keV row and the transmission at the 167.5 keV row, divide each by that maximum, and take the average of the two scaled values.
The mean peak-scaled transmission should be 1.11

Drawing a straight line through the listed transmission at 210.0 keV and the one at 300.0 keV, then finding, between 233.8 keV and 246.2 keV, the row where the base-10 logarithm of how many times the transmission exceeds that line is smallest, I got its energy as 235.0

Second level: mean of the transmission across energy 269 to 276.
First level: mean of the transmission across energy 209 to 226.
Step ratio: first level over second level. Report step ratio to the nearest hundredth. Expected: 1.12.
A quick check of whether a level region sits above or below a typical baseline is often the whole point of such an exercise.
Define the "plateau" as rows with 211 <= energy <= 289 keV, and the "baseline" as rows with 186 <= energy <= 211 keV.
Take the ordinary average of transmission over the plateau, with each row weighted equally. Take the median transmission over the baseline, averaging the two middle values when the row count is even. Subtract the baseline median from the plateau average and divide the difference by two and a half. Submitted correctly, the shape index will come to -0.45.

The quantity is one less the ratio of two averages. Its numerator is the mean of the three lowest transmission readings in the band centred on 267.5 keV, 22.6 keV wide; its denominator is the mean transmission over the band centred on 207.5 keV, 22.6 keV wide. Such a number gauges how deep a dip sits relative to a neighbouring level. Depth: 0.15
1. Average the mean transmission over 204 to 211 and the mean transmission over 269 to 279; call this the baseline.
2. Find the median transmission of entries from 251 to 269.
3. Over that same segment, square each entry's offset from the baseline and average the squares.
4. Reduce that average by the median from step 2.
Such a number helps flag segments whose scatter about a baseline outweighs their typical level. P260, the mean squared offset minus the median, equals -7.63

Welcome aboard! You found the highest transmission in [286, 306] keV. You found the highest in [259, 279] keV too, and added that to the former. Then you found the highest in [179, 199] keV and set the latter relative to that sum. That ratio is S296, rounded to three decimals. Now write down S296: 0.569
